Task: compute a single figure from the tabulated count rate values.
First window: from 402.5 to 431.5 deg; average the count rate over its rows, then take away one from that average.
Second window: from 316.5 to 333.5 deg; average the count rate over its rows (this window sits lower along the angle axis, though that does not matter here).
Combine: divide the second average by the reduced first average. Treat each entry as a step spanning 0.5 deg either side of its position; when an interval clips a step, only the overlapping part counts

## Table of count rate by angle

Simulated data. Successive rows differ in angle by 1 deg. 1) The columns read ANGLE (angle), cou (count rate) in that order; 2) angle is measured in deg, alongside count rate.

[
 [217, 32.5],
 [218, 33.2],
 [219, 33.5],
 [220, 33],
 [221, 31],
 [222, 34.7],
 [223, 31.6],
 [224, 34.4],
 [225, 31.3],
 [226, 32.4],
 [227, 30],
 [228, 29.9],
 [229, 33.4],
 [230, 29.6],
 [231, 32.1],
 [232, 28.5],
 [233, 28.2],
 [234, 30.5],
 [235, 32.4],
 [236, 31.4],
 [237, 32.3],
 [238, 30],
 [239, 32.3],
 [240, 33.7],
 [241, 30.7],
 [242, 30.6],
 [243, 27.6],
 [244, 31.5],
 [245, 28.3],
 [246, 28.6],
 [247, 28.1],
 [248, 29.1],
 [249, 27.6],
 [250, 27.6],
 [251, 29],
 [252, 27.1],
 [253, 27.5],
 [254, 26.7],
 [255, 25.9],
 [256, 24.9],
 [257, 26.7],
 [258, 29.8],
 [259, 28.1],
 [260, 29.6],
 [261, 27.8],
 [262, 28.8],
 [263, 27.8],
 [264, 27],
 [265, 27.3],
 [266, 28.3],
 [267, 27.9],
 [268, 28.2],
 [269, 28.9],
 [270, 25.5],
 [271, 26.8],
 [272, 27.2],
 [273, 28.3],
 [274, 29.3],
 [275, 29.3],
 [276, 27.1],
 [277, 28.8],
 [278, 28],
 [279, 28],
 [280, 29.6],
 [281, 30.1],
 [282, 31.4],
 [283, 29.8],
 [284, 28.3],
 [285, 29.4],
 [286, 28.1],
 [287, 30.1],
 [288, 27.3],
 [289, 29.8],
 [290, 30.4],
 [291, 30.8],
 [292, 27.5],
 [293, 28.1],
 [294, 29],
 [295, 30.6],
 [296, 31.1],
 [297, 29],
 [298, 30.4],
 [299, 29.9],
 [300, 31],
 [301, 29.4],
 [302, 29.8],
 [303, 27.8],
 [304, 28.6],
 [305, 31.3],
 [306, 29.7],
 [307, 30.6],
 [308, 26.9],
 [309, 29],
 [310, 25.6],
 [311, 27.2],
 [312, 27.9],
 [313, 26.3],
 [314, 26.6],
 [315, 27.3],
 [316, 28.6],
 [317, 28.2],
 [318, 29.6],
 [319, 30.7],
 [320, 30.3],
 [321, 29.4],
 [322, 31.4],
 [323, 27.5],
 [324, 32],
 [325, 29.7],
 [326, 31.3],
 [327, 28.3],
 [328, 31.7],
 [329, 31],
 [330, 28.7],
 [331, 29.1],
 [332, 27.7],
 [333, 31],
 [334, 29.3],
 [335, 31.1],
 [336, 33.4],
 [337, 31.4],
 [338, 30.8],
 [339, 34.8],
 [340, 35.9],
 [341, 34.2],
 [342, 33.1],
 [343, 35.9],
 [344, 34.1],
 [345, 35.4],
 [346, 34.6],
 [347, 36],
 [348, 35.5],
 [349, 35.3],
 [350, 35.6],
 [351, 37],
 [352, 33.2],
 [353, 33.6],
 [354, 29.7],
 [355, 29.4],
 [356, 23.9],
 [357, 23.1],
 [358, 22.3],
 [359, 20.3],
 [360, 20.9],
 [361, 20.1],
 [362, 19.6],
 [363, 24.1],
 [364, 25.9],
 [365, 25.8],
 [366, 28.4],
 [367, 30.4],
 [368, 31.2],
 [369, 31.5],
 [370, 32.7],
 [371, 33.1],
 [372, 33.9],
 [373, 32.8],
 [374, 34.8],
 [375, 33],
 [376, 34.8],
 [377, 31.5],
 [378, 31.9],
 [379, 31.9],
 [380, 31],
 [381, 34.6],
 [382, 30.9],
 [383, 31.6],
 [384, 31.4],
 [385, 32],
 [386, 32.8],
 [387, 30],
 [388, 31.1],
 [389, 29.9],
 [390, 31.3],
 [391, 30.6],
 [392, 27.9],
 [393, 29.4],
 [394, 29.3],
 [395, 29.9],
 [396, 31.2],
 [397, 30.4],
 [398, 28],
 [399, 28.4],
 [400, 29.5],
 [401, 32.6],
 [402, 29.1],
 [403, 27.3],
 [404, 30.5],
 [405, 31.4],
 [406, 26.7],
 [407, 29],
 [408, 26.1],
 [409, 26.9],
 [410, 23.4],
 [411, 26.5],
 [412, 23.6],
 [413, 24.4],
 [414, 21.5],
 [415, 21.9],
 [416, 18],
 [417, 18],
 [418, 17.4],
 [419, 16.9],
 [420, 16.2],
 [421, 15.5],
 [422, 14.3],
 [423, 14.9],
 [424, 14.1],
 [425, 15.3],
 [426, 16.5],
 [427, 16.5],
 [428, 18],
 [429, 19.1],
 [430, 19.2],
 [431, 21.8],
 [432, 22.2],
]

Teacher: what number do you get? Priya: 1.49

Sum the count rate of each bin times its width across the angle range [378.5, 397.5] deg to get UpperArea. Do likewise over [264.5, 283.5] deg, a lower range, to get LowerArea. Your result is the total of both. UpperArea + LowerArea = 1127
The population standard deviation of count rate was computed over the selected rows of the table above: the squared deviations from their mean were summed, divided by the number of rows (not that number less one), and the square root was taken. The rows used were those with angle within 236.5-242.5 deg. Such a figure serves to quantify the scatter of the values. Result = 1.3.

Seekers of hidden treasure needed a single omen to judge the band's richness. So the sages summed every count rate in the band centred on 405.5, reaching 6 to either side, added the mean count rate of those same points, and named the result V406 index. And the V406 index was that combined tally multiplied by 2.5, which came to 918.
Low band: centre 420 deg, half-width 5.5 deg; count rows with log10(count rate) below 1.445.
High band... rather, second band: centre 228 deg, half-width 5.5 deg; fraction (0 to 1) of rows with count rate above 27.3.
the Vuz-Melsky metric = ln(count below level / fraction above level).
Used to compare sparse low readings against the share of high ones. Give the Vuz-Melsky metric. 2.4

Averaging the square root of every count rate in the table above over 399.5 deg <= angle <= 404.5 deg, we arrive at 5.5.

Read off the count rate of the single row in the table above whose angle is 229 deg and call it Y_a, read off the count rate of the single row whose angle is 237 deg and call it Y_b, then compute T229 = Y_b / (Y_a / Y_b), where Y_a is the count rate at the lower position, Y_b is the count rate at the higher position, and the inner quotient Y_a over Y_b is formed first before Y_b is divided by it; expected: 31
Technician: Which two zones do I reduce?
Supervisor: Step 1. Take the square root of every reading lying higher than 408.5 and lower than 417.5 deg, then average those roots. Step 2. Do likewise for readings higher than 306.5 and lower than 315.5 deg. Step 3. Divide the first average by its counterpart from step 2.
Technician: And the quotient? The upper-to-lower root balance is 0.907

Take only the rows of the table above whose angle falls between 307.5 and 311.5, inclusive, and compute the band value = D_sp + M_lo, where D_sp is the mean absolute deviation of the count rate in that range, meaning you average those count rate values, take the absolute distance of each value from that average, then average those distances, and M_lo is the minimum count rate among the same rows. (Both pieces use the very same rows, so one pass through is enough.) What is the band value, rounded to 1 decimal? 26.5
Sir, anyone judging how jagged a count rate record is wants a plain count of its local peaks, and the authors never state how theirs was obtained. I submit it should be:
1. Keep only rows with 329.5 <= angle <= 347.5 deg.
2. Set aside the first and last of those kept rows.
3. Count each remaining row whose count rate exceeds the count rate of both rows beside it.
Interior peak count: 6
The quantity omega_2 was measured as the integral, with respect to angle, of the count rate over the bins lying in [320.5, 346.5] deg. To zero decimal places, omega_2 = 823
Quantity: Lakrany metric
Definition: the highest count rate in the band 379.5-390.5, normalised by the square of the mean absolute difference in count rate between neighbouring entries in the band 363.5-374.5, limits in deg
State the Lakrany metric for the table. 27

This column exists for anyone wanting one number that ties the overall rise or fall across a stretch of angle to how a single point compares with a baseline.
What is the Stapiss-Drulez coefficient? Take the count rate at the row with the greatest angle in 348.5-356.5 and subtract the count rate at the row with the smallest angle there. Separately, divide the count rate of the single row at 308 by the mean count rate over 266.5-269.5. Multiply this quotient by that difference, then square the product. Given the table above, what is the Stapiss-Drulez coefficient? 117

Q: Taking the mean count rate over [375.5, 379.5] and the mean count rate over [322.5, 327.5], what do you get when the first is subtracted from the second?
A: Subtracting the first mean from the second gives -3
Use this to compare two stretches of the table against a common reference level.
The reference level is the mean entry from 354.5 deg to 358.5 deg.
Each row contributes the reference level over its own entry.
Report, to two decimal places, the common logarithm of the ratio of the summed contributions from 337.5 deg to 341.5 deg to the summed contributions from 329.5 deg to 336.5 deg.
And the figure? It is -0.30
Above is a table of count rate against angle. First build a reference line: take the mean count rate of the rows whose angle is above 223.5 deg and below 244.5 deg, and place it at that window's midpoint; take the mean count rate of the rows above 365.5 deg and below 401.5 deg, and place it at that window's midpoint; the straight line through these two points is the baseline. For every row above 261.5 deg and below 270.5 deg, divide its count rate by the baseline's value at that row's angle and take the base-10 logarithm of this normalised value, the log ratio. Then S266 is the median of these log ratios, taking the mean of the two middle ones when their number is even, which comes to -0.048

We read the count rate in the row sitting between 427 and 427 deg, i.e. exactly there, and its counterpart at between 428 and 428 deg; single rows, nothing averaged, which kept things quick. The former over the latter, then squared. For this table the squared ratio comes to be 0.84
